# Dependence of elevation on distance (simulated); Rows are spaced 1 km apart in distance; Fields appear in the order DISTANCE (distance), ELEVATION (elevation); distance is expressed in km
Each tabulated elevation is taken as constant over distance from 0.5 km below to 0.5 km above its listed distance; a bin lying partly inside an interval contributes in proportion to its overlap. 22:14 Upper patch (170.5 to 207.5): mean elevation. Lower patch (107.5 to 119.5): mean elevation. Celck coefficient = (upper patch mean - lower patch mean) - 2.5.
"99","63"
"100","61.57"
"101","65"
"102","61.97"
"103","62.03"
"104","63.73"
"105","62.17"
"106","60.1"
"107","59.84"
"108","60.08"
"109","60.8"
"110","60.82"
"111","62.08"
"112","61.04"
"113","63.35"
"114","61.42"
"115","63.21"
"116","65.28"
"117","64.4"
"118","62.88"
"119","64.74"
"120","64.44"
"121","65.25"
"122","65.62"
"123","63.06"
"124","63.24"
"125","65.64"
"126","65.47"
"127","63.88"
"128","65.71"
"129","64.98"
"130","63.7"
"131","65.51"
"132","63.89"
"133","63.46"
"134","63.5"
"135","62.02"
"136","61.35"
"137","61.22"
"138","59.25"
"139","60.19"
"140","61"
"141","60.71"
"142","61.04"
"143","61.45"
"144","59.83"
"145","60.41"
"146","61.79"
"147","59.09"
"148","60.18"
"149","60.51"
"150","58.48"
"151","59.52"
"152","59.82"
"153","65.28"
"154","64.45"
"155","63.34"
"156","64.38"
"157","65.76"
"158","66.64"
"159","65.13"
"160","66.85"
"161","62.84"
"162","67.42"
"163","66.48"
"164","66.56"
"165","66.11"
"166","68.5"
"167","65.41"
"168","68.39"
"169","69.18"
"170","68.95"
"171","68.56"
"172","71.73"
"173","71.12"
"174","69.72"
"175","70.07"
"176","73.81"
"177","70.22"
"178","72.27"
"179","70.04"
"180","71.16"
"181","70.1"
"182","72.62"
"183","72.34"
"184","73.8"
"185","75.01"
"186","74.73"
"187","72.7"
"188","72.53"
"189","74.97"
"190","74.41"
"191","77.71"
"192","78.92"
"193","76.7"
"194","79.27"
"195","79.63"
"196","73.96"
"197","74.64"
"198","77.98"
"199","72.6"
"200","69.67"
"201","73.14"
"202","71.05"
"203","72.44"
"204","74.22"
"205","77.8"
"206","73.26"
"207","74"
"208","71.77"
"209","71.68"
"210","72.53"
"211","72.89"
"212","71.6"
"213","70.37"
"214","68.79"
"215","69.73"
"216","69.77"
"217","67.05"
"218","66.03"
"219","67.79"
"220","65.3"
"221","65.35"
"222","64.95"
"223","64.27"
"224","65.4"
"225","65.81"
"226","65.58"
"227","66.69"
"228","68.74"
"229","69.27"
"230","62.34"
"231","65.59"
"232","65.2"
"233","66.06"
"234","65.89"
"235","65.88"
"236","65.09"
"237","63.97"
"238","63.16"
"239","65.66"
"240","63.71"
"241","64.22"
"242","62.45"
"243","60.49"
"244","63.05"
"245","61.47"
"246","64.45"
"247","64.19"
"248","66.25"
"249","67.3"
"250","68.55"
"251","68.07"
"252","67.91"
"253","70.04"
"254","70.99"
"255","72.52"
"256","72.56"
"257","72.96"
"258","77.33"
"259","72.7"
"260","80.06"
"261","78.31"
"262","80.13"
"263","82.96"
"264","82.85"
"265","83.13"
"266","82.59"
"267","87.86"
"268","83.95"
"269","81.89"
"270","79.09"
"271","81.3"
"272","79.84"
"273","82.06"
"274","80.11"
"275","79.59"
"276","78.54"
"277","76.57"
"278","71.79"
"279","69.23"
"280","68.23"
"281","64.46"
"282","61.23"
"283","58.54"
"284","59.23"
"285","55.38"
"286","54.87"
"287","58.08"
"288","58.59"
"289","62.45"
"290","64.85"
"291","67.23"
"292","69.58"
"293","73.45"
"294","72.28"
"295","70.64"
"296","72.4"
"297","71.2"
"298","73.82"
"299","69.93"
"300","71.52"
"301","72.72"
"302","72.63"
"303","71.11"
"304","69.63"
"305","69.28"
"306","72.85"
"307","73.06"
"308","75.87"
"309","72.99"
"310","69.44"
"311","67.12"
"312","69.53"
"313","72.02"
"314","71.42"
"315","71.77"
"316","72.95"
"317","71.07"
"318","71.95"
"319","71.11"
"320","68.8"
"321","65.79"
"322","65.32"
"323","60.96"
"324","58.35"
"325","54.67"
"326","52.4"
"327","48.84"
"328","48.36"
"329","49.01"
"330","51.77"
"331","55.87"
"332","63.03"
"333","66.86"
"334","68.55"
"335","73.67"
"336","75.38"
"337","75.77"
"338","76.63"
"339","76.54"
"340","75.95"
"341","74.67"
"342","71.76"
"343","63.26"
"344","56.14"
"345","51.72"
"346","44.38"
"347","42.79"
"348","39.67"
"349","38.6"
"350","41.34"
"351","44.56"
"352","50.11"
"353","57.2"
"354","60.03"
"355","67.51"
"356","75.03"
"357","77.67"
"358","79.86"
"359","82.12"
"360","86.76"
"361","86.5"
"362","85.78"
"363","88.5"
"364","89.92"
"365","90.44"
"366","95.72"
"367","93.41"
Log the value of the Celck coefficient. 8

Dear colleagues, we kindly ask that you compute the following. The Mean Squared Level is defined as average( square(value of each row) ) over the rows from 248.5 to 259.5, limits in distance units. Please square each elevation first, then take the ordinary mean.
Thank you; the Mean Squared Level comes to 5048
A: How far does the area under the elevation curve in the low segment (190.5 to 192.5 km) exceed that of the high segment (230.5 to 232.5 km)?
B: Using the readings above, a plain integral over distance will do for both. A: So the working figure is 26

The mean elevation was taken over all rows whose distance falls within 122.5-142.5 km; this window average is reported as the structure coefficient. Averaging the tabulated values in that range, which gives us 62.9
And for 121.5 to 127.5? 64.5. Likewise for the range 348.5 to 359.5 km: 61.3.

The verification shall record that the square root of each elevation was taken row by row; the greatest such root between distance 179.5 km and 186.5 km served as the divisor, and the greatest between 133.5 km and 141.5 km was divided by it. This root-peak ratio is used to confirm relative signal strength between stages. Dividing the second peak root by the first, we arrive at 0.92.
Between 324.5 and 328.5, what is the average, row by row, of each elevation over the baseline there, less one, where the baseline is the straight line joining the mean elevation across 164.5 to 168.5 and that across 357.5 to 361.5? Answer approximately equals -0.37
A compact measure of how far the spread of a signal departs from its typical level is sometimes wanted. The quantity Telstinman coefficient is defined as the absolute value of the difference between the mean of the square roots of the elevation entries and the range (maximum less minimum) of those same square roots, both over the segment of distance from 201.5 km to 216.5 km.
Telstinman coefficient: 8.0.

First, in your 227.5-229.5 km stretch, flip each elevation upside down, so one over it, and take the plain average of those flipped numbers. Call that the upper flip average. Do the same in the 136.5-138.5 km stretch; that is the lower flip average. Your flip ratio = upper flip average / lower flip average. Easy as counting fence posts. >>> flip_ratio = 0.87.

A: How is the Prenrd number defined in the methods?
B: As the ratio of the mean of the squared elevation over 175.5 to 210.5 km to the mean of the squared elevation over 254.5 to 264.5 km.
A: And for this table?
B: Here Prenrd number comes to 0.91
